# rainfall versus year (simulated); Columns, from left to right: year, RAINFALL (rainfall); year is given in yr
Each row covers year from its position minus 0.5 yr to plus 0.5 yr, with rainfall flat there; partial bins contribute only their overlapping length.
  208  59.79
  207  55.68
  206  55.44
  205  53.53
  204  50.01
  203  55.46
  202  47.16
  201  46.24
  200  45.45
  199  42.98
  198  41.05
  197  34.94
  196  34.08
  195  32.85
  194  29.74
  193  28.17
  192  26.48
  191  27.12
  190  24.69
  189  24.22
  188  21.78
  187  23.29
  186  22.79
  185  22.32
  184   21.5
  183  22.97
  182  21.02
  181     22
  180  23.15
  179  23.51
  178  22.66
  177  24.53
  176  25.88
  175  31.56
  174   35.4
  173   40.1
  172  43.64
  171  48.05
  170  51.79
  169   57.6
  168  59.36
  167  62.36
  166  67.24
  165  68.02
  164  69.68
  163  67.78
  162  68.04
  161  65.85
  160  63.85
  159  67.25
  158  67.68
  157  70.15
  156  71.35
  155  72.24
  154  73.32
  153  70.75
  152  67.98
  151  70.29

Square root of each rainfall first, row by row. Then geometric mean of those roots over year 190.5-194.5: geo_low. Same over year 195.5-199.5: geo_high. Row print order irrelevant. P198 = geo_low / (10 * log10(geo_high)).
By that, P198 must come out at 0.67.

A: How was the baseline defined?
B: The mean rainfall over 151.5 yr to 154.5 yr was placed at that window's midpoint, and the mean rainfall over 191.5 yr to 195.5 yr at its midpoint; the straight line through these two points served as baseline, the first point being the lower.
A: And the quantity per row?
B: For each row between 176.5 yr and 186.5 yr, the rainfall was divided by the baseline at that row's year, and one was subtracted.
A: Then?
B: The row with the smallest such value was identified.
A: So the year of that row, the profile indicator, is 178 yr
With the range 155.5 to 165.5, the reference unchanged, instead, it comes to 160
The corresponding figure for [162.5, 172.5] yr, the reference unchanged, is 172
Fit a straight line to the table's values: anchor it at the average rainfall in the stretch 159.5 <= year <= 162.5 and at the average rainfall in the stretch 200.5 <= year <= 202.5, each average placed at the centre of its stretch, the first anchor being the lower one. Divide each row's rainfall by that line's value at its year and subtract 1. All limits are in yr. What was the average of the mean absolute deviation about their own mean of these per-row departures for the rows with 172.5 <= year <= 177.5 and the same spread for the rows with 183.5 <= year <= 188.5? 0.046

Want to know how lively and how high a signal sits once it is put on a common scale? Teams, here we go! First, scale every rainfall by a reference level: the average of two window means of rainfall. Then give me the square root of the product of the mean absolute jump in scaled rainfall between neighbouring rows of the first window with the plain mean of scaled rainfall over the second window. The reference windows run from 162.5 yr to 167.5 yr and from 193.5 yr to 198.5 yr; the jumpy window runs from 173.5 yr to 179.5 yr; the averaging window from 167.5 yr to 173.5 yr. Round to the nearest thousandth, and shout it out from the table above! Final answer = 0.230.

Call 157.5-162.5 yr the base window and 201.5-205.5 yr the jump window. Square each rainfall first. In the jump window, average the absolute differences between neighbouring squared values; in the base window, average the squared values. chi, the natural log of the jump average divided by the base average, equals -2.0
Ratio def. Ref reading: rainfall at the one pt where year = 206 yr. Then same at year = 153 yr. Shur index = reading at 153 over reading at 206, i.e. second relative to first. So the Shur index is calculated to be 1.28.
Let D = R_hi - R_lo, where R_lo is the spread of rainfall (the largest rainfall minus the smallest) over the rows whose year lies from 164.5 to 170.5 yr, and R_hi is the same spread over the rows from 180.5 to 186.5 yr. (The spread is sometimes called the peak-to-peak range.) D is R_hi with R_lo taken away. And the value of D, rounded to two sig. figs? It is -14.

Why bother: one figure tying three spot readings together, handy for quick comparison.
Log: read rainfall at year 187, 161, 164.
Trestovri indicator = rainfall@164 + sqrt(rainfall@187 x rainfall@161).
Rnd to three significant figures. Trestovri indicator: 109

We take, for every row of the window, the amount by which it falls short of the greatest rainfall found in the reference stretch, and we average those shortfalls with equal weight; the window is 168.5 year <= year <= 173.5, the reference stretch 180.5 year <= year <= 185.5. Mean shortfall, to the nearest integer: -25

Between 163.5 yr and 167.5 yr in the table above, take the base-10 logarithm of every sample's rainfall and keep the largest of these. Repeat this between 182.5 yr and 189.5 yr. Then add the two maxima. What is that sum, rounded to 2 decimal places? 3.23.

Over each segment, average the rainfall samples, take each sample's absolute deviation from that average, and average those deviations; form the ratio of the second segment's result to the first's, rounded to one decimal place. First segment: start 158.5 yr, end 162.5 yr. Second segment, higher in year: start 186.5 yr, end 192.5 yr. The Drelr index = 1.1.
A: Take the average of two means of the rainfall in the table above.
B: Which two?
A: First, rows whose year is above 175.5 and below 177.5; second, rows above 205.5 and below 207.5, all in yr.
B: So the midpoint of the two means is 40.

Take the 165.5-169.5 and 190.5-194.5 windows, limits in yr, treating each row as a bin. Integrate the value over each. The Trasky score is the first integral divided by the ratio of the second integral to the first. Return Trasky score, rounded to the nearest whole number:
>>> 545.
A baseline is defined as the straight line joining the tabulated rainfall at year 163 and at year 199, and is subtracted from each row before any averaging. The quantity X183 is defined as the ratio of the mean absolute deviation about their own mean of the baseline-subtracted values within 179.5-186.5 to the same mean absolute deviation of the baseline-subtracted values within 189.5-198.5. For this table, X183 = 0.24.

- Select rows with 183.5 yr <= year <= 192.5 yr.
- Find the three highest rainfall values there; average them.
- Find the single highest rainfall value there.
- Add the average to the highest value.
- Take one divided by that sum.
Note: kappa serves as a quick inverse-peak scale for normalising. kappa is 0.019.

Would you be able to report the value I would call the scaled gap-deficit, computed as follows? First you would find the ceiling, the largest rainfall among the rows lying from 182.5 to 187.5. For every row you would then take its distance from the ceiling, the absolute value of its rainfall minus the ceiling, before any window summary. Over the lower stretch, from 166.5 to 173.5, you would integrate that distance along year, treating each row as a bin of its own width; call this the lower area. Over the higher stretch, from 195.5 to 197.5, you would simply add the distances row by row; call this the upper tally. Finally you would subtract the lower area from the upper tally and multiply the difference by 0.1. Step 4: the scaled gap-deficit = -18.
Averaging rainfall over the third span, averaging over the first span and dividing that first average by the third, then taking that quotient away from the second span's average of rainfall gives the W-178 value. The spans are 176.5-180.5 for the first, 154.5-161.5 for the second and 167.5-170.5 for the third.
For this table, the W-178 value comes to 68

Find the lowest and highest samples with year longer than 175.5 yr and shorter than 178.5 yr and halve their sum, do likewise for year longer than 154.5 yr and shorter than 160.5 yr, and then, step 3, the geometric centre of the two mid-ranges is 41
